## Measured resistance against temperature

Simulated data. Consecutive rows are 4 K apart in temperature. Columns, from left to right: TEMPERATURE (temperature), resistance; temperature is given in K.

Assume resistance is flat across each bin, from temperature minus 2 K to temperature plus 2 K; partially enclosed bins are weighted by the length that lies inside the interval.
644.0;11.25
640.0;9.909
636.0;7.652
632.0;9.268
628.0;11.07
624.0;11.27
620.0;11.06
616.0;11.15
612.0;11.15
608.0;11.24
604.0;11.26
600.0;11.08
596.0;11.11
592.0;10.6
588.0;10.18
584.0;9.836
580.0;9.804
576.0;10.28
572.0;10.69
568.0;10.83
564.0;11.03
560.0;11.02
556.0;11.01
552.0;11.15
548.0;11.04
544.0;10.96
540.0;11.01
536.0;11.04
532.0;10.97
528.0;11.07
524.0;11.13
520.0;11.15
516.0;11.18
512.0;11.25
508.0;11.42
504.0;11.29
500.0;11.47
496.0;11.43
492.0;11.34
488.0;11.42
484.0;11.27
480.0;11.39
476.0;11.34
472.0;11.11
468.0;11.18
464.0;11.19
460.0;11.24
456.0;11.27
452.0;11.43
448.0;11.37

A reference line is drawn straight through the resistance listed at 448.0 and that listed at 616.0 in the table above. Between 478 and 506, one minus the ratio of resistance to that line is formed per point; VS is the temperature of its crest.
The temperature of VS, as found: 484.0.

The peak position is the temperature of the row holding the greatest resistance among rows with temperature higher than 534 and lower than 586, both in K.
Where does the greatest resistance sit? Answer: 552.0 K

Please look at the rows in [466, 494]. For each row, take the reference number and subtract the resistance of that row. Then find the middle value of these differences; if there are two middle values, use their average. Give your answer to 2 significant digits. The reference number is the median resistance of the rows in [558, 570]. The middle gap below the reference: -0.32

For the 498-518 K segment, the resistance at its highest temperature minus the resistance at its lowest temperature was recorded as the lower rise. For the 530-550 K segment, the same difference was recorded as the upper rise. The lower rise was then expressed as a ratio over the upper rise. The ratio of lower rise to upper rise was -4.1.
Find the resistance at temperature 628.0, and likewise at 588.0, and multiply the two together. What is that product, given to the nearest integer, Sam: 113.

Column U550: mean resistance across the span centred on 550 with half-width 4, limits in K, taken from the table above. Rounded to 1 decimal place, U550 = 11.1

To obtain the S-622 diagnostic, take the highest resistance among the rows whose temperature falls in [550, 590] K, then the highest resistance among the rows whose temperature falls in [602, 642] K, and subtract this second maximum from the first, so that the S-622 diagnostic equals -0.12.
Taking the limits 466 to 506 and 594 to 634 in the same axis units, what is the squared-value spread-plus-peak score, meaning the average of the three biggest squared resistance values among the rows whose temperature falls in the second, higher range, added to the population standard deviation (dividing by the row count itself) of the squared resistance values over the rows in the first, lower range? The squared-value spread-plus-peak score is 129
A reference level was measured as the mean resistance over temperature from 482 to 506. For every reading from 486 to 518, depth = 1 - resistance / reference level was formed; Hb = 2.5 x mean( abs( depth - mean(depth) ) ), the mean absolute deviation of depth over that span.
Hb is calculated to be 0.019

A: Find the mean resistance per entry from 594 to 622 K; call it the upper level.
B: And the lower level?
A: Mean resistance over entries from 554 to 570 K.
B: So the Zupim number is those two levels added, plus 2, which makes 24.1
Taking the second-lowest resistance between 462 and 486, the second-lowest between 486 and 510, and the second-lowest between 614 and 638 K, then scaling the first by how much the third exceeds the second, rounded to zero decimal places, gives -23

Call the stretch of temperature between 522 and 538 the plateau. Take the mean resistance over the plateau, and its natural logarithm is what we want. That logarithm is 2.40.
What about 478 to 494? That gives 2.43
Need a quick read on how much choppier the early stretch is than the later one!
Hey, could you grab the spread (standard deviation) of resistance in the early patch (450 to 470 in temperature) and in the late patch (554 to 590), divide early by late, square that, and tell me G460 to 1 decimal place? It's 0.0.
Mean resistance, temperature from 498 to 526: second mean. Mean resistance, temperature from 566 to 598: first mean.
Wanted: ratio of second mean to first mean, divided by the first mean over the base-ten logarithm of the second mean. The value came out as 0.109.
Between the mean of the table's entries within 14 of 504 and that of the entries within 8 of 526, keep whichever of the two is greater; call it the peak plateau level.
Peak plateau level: 11.34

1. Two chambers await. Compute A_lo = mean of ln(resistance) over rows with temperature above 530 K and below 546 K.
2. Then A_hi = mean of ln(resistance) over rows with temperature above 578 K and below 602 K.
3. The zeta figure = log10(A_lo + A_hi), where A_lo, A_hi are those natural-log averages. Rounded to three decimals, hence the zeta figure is 0.676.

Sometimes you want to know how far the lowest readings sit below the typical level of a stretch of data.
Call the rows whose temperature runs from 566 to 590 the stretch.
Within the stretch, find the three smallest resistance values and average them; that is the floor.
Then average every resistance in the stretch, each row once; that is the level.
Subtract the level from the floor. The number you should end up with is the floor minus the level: -0.33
